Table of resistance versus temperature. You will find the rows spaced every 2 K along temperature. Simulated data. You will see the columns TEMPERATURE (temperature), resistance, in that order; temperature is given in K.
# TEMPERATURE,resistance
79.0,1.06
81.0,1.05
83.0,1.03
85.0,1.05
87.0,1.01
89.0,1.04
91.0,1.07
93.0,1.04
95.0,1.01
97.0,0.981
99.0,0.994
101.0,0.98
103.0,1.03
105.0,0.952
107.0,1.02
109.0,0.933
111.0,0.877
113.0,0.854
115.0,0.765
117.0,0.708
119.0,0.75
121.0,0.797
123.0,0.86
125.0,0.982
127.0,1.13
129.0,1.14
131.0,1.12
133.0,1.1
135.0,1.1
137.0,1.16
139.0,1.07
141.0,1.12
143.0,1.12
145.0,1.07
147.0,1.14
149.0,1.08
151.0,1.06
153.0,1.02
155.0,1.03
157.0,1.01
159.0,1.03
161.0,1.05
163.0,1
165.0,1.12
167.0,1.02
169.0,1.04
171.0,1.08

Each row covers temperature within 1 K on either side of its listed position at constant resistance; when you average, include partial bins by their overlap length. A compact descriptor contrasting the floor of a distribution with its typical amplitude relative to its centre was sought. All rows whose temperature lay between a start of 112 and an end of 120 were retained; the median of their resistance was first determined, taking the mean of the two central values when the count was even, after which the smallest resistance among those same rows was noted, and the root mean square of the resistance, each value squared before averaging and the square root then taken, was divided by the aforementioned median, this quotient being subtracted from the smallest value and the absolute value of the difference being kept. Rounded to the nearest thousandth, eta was 0.310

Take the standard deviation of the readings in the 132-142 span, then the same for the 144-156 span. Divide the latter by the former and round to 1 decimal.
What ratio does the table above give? 1.3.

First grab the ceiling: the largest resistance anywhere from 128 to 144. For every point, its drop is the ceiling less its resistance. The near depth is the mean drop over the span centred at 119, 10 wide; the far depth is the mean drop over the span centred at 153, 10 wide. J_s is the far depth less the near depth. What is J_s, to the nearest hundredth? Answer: -0.26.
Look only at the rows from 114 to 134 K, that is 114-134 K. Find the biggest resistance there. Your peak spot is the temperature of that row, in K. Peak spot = 129.0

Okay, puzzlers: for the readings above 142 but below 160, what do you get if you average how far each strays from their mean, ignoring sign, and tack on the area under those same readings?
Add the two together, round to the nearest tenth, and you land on 19.2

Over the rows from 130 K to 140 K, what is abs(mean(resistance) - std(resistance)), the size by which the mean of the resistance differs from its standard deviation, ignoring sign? 1.08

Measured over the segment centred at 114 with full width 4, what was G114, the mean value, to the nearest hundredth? 0.81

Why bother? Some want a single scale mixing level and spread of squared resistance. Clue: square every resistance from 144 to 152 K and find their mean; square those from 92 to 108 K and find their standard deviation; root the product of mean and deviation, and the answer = 0.26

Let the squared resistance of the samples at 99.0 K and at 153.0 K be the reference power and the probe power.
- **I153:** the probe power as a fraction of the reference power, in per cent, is 105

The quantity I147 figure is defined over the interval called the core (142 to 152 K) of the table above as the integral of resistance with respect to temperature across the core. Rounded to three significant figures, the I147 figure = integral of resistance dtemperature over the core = 10.9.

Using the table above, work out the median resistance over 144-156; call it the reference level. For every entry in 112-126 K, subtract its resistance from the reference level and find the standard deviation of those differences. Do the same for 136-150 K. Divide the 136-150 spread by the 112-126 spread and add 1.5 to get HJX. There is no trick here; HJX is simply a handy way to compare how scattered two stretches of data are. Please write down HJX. 1.9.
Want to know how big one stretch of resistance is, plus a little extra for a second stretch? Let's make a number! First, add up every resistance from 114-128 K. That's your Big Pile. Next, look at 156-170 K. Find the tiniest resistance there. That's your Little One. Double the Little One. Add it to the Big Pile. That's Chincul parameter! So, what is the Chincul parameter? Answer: 8.0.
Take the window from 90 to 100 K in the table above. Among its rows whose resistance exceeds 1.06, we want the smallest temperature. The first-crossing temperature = 91.0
